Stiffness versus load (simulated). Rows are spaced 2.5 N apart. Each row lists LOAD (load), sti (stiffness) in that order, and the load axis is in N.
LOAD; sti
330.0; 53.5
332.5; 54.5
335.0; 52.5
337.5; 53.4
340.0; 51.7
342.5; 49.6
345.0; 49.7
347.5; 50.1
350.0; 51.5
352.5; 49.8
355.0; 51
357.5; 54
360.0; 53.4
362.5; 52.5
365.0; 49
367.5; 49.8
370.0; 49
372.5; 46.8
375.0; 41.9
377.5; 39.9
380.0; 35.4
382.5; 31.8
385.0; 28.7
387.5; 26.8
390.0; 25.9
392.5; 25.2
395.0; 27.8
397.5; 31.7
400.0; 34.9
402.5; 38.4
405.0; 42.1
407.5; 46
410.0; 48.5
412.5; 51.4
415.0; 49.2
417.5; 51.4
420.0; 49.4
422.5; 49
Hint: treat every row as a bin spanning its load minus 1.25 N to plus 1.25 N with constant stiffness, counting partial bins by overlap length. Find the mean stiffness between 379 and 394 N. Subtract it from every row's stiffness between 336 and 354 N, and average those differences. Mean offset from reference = 22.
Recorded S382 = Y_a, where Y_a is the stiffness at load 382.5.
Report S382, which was 31.8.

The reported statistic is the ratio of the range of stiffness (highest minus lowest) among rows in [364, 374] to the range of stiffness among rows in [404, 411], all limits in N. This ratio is 0.47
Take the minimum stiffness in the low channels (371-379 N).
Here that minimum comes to 39.9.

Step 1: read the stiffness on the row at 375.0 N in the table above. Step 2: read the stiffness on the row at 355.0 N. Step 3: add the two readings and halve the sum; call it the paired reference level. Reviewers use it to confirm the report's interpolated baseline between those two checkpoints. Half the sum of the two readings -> 46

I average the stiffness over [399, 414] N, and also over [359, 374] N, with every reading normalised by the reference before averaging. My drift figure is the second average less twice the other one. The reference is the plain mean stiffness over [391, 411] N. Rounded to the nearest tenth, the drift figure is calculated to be -1.0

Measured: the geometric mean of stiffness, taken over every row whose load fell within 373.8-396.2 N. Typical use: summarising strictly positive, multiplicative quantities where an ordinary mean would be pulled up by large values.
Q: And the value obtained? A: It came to 31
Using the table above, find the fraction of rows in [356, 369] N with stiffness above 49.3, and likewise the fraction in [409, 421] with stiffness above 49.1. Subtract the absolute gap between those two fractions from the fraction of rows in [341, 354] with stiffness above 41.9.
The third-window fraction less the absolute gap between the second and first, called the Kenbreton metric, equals 1.00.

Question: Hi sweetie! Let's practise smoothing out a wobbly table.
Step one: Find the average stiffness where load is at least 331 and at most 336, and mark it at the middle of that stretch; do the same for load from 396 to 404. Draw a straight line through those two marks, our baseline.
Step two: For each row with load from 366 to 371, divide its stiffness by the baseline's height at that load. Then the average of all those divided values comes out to 1.13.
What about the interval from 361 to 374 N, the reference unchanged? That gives 1.12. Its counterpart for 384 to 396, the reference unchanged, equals 0.71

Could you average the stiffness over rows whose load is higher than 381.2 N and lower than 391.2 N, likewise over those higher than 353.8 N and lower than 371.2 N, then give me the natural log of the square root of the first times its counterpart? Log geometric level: 3.64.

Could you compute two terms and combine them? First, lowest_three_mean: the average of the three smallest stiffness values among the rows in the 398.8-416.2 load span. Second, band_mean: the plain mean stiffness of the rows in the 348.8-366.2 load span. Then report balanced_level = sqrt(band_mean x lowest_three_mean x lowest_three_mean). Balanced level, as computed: 276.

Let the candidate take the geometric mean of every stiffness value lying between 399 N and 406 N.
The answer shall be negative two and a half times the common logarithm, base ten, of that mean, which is -3.96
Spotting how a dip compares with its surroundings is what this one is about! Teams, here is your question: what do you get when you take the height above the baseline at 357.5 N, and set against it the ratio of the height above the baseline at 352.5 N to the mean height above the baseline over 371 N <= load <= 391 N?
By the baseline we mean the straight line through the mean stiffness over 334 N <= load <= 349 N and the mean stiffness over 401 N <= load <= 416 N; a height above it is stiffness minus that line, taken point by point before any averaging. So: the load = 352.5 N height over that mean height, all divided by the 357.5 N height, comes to 0.01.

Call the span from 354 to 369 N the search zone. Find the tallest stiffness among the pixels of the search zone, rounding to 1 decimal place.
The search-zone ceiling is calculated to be 54.0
